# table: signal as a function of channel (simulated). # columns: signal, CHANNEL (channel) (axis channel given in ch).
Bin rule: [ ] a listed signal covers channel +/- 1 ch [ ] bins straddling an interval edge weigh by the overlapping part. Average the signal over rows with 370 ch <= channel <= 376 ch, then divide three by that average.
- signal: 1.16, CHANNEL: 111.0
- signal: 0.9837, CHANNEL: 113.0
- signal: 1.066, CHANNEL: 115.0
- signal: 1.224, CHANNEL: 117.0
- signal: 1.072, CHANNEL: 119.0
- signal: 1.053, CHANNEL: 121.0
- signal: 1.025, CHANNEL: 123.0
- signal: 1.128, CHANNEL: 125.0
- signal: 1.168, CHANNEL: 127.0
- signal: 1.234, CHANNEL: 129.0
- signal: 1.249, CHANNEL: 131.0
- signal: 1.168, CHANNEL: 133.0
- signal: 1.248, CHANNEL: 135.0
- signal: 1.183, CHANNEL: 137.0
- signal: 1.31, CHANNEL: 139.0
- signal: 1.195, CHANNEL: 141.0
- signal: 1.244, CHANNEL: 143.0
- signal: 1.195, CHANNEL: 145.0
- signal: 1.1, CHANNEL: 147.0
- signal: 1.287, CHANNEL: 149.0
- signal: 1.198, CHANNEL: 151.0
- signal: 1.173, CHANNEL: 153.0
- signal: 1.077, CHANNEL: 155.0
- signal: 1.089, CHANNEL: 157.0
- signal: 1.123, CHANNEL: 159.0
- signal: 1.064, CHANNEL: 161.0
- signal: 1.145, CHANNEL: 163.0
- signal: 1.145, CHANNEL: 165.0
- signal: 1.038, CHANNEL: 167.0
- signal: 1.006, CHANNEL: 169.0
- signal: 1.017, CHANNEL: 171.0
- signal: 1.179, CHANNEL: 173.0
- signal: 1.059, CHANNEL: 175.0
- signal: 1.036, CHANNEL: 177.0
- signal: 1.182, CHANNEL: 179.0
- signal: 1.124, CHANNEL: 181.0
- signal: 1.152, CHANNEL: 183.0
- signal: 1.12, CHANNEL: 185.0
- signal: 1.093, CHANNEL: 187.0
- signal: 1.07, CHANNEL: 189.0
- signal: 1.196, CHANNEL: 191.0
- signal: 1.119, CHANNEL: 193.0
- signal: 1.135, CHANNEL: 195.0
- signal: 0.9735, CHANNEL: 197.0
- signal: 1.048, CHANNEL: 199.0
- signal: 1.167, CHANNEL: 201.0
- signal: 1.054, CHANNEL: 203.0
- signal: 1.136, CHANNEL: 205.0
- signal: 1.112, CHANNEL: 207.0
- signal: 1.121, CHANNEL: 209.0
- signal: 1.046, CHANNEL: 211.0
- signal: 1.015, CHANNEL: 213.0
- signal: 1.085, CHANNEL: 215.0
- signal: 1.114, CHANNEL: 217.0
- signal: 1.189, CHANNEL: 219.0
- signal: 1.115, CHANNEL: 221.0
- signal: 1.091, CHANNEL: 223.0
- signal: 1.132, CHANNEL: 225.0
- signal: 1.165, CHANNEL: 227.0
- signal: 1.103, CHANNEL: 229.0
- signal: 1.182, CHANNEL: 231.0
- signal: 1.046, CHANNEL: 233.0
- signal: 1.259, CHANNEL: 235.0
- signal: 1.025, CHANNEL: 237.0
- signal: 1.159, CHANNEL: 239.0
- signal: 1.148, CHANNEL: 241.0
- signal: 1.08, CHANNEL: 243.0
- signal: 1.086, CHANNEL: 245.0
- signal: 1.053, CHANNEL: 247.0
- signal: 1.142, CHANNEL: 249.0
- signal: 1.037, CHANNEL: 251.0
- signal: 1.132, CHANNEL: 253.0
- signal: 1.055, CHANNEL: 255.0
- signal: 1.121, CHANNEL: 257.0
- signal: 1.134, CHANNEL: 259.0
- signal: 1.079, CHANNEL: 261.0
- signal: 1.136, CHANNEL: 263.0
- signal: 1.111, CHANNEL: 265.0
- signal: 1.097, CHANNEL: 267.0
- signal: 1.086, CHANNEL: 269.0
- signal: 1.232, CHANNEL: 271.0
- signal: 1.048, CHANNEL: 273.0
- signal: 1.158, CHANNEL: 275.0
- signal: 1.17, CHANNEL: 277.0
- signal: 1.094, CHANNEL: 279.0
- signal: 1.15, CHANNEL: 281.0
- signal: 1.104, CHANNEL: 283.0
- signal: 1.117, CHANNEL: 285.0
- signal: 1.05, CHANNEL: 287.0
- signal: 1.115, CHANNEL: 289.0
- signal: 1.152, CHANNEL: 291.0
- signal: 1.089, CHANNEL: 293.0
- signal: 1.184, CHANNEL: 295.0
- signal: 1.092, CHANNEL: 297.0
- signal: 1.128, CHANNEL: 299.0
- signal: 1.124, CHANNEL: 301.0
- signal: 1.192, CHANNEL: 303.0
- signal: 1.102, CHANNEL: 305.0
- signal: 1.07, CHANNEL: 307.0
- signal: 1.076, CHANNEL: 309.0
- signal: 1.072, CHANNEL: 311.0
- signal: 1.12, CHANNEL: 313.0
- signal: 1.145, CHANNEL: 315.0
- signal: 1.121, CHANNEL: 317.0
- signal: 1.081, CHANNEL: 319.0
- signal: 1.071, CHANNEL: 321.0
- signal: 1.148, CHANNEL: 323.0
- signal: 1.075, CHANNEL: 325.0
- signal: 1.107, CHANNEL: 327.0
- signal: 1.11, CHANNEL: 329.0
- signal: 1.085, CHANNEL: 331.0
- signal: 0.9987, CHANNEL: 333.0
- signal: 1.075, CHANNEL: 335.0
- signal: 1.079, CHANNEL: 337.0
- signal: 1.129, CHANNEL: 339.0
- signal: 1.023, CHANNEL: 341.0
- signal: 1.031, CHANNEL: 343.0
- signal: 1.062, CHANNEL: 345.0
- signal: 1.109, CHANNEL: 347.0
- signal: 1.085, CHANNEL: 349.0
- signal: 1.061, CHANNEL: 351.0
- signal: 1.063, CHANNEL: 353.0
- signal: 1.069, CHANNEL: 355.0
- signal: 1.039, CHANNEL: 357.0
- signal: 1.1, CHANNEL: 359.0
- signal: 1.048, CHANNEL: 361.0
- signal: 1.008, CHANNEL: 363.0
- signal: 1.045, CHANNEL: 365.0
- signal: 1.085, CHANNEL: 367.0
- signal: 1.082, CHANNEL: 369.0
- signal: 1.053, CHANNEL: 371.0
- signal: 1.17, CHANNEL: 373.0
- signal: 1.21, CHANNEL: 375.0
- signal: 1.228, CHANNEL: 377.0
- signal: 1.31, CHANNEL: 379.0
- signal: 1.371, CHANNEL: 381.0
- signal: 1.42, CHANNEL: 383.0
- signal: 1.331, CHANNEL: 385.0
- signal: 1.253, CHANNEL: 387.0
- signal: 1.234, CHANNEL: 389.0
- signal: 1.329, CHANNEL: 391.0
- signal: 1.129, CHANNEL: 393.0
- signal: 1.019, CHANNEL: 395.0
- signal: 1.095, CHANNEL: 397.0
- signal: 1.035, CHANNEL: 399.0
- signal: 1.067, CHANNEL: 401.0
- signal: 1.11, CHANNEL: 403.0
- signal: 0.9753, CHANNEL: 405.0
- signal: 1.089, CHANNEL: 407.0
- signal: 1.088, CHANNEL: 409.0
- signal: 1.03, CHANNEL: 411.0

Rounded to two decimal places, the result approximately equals 2.62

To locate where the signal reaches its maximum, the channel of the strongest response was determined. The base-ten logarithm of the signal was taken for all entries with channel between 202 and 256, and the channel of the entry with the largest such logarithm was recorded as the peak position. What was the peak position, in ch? 235.0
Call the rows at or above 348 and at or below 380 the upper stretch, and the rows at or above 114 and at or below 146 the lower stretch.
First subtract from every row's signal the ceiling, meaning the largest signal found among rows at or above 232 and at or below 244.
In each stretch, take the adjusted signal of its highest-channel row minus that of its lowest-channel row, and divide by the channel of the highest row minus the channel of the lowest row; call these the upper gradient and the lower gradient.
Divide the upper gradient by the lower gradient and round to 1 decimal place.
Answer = 1.7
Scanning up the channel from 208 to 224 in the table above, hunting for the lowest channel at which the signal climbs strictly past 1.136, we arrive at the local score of 219.0 ch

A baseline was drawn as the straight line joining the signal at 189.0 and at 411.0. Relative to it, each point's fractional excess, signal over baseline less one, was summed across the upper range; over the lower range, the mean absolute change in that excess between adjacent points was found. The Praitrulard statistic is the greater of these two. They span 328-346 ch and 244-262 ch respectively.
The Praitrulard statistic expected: 0.2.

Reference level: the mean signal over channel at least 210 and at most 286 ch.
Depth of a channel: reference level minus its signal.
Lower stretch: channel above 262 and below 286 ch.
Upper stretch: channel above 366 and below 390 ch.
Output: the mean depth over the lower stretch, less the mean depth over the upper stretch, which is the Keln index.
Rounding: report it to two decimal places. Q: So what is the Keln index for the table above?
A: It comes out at 0.10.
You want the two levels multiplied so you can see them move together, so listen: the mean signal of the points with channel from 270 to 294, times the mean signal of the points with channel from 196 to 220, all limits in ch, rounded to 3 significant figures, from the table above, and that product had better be 1.22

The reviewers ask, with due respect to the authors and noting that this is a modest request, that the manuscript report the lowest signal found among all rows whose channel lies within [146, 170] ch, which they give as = 1.006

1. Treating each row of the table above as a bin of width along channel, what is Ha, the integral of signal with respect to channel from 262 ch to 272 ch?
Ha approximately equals 11.3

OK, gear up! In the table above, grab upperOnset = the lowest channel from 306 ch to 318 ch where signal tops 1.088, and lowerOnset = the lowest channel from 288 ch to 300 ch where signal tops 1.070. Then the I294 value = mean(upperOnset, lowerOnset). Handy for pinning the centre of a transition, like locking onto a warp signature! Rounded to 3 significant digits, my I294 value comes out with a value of 301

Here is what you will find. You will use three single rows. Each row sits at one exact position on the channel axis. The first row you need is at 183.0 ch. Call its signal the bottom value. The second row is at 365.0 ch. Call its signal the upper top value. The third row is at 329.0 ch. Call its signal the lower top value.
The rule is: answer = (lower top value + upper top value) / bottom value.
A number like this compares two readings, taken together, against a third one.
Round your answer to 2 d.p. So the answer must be 1.87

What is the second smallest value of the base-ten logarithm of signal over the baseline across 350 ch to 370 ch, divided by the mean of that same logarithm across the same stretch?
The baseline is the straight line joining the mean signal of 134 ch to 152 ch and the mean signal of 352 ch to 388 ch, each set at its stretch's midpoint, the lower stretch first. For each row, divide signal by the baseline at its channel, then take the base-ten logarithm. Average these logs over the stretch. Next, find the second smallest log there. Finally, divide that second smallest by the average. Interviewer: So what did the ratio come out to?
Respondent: 1.22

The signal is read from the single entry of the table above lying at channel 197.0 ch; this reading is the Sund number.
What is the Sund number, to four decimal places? 0.9735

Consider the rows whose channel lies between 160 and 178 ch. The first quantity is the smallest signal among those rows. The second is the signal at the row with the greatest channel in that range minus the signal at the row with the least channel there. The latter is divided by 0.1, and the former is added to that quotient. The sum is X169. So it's 0.7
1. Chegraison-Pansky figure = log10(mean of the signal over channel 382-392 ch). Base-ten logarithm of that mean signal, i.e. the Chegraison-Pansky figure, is 0.118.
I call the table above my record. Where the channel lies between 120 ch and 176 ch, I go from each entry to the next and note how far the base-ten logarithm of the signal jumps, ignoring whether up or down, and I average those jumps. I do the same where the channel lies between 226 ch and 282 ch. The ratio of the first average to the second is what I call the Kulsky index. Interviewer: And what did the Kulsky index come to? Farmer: 0.9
